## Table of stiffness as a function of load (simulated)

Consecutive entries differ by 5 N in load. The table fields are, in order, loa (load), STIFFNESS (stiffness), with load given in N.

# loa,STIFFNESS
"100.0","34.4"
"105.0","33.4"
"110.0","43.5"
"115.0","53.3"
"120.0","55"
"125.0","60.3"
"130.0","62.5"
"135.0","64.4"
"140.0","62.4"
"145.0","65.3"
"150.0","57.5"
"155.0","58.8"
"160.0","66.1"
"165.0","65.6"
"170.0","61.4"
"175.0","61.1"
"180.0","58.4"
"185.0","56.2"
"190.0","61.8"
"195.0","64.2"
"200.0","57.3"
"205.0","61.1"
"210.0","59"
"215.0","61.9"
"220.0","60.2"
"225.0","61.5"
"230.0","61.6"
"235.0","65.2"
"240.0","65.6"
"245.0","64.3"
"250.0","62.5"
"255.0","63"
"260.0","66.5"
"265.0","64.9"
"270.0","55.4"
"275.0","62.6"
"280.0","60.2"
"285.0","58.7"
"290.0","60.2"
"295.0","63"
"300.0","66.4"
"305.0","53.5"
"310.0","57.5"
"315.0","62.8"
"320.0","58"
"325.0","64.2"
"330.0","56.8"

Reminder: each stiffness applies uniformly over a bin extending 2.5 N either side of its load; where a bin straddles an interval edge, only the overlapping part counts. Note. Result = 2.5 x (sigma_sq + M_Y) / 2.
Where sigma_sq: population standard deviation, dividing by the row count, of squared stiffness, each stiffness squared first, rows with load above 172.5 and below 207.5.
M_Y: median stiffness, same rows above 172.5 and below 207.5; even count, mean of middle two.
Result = 468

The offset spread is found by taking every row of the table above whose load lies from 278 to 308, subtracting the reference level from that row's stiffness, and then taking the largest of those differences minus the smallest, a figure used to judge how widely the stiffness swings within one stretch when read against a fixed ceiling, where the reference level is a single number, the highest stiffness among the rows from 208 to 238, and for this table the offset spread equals 13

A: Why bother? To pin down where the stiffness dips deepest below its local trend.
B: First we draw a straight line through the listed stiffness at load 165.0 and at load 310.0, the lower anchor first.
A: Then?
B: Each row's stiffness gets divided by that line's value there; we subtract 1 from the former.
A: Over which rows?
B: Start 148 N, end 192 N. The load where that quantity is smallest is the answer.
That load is 150.0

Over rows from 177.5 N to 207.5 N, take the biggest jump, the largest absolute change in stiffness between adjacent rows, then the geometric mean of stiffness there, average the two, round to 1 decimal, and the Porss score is 33.3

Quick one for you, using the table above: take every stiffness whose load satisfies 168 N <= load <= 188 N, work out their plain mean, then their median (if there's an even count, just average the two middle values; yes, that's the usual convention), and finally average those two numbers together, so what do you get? 60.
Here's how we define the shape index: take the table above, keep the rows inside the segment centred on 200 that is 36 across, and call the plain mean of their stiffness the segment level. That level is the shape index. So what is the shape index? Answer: 60.2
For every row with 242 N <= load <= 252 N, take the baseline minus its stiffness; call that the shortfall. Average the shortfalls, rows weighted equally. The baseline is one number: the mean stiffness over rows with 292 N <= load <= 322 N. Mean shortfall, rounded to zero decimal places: -3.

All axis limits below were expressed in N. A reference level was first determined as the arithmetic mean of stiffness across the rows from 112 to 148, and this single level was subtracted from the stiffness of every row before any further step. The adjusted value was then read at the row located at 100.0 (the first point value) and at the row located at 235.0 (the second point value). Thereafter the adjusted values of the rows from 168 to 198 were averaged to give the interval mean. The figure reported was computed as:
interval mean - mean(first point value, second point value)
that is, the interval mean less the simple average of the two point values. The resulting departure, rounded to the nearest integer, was 11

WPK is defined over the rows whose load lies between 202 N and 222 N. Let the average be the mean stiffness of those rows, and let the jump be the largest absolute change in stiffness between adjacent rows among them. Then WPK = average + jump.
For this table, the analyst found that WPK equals 63.4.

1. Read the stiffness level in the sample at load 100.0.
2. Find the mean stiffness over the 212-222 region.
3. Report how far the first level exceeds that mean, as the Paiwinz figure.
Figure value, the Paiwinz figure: -27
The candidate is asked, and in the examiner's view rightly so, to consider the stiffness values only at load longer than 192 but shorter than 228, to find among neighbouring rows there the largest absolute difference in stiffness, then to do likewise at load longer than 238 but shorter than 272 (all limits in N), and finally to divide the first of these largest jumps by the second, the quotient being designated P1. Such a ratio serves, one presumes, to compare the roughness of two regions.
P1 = 0.7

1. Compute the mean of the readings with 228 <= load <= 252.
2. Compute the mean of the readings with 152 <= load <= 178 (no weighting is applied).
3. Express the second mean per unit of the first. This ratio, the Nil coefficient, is 0.98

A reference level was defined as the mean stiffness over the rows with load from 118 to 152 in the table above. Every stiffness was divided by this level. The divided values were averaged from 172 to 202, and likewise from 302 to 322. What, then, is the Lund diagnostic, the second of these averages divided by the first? 0.97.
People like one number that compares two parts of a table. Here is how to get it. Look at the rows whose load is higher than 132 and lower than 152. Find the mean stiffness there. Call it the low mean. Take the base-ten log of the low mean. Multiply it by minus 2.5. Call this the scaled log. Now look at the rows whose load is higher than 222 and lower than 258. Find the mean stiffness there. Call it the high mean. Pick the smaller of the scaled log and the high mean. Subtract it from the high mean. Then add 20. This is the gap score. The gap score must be 87.9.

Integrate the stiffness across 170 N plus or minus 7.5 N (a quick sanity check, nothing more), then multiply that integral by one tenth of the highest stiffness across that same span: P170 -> 6170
